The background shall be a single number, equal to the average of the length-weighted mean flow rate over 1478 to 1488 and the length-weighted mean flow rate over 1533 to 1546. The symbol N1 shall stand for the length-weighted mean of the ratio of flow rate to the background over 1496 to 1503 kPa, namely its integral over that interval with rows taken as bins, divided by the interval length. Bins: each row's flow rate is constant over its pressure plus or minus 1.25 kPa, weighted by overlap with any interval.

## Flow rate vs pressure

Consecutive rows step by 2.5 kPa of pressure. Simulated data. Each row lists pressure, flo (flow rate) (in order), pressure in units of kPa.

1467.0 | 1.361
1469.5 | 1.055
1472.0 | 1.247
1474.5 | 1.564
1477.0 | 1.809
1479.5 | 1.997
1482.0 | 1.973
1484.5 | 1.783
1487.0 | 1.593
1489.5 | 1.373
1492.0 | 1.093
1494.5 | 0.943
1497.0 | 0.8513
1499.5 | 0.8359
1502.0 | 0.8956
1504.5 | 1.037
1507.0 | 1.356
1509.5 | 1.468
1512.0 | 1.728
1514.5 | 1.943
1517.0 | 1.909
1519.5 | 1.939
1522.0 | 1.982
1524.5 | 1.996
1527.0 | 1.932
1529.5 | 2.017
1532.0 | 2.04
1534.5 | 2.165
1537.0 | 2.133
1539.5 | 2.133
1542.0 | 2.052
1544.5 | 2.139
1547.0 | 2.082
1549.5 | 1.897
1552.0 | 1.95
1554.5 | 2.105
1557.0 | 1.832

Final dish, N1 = 0.43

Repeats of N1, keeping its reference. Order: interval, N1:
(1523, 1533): 1.01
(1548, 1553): 0.97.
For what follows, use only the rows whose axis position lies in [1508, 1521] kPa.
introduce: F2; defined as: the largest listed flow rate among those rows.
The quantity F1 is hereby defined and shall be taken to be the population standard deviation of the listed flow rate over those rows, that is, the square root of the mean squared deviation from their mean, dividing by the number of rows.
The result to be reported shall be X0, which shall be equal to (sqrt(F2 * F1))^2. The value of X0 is 0.36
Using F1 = 0.18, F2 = 1.943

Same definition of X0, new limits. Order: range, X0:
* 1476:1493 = 0.61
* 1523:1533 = 0.08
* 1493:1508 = 0.24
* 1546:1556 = 0.18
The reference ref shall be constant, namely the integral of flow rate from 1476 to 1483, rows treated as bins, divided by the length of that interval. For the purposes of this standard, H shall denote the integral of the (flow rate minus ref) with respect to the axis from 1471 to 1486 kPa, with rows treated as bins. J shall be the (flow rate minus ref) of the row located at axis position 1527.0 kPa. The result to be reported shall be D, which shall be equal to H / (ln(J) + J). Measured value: 0.5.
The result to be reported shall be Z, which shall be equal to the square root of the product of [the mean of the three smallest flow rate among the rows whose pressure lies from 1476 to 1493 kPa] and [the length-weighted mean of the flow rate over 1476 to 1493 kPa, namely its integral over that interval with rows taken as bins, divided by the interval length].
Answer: 1.5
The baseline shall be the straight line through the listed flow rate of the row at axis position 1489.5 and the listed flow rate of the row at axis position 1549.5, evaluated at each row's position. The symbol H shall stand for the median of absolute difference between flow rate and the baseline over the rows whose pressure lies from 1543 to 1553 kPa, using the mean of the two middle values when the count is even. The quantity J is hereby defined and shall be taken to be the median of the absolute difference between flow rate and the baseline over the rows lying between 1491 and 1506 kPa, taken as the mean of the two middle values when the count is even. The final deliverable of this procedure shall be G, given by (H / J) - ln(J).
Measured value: 0.9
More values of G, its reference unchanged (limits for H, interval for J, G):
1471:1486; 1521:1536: 2.8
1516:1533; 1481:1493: 2.2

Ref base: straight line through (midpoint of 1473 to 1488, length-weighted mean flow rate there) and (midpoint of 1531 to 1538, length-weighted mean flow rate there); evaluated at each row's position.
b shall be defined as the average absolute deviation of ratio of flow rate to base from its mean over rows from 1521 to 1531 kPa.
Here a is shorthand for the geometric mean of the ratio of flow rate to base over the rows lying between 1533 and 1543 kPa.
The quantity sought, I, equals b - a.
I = -0.98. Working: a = 0.99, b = 0.01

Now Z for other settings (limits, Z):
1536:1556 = 2.0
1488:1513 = 1.0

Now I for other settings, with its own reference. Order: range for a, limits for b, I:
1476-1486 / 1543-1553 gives -1.01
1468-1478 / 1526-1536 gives -0.78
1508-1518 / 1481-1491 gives -0.77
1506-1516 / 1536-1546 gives -0.80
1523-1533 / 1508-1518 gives -0.89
